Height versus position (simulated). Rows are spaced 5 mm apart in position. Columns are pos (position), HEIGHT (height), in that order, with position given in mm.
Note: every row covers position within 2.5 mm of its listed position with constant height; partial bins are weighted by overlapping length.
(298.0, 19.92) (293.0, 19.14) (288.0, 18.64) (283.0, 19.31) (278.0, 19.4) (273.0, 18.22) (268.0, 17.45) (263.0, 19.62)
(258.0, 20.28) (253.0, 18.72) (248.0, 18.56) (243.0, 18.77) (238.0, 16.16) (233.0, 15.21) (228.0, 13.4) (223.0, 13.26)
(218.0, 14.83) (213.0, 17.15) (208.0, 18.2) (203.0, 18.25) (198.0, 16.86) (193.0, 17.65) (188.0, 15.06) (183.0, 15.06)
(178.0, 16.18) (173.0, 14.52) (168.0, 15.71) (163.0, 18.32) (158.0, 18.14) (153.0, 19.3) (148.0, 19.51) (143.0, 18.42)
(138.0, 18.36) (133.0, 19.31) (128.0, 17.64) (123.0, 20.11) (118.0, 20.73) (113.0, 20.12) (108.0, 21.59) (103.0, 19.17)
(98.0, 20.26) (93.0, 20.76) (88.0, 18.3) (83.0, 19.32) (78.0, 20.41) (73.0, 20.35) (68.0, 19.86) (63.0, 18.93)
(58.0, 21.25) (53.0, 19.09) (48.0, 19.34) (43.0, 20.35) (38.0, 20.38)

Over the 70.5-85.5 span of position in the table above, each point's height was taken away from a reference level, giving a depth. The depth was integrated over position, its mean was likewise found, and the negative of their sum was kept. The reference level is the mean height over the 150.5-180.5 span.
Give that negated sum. 48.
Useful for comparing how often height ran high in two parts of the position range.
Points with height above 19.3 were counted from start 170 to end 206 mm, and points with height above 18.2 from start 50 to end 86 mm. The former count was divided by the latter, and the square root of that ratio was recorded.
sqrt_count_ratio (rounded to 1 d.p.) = 0.0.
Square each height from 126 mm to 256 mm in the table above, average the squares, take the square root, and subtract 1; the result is 16.1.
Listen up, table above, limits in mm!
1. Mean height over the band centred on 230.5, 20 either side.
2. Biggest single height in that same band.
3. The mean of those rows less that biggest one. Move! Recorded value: -2.9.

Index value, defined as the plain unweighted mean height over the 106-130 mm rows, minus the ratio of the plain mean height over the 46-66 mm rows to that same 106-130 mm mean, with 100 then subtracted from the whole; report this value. -80.9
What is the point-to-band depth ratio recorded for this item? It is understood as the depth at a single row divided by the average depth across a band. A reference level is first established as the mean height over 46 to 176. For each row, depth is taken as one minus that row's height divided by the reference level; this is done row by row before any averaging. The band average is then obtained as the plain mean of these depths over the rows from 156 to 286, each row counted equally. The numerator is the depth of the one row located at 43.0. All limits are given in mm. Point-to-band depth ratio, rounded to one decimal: -0.6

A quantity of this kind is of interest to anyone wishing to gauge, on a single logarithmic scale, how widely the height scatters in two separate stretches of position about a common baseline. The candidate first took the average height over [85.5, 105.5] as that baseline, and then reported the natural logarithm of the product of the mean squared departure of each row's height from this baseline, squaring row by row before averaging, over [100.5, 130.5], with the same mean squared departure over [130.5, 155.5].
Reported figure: 0.1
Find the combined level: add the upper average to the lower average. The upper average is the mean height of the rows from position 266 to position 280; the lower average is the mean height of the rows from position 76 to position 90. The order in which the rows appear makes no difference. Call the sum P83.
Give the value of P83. 37.7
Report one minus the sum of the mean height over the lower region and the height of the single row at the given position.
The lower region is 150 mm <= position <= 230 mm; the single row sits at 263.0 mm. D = -35.0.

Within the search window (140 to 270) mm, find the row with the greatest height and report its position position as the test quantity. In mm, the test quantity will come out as 258.0 mm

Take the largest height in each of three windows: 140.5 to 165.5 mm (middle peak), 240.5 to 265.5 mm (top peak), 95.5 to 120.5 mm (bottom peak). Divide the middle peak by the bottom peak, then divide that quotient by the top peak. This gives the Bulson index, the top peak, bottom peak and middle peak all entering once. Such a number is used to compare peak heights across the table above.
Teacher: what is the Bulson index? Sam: 0.0446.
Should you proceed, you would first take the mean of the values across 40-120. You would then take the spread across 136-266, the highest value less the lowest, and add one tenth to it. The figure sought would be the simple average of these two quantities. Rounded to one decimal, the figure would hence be 13.6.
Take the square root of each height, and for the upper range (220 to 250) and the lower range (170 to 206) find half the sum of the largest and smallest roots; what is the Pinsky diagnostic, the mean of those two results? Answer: 4.01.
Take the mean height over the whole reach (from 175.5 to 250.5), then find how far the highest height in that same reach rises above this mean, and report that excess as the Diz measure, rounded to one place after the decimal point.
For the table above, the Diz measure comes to 2.5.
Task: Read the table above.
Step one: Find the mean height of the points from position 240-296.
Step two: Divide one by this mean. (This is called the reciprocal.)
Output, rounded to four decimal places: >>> 0.0529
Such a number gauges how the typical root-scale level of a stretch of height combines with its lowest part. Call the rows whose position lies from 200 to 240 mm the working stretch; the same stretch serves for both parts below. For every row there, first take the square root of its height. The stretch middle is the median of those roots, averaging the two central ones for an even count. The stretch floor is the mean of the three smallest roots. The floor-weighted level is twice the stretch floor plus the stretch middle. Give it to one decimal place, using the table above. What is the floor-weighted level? 11.4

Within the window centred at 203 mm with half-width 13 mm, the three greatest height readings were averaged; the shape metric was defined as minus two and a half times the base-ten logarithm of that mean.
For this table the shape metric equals -3.14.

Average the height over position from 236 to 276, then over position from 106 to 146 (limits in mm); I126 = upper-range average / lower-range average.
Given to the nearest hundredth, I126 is 0.95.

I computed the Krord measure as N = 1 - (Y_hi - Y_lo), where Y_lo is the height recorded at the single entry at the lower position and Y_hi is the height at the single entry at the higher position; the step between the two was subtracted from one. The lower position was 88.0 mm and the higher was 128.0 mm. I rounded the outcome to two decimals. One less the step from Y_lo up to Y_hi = 1.66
